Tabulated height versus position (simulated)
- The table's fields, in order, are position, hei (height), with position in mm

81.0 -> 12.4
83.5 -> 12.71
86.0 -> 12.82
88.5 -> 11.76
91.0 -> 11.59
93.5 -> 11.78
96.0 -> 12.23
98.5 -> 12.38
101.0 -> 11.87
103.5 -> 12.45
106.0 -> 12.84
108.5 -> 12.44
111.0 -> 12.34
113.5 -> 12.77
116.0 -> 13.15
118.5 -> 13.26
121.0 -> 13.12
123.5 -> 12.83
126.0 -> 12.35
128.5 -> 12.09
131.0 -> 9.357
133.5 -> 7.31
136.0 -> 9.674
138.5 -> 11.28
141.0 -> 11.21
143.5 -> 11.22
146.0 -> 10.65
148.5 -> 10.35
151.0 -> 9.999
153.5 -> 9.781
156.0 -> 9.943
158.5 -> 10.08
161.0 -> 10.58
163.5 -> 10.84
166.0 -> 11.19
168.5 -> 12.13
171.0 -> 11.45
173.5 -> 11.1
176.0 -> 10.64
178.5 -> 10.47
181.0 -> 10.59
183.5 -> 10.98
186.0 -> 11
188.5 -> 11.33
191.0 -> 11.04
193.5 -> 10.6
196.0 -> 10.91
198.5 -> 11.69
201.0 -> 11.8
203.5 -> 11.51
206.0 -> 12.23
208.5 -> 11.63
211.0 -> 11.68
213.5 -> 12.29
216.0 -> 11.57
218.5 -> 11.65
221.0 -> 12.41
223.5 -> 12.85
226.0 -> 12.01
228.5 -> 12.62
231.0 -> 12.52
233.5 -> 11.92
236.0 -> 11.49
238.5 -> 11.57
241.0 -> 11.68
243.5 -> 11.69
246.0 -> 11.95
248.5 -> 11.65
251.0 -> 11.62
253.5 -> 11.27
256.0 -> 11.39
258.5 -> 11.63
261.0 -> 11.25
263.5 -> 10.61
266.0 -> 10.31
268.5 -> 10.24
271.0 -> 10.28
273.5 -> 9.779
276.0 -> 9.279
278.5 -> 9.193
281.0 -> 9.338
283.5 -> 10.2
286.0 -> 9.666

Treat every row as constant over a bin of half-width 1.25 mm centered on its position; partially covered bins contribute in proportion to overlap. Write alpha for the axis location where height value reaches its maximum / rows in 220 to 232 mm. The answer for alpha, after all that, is 223.5 mm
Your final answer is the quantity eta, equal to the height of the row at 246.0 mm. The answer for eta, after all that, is 11.95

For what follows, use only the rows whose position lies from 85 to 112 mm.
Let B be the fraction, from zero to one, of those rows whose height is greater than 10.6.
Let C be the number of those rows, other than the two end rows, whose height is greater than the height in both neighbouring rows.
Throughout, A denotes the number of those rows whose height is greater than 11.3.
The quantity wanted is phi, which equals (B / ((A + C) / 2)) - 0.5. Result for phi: -0.346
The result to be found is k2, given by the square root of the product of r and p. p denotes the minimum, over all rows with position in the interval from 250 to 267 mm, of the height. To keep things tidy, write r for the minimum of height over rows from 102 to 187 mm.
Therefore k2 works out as 8.7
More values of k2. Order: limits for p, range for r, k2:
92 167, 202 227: 9.2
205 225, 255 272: 10.9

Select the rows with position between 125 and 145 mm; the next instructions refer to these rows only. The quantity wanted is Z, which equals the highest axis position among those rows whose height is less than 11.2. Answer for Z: 136.0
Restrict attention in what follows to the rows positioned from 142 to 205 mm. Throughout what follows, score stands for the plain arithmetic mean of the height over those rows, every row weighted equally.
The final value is 10.9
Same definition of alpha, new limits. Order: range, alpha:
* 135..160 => 138.5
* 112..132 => 118.5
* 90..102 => 98.5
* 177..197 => 188.5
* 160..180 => 168.5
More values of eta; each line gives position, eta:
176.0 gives 10.64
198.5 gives 11.69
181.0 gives 10.59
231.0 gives 12.52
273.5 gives 9.779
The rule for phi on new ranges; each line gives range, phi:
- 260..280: 0.000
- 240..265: -0.278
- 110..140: -0.333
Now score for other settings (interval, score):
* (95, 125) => 12.6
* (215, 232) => 12.2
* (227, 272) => 11.4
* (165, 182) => 11.1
